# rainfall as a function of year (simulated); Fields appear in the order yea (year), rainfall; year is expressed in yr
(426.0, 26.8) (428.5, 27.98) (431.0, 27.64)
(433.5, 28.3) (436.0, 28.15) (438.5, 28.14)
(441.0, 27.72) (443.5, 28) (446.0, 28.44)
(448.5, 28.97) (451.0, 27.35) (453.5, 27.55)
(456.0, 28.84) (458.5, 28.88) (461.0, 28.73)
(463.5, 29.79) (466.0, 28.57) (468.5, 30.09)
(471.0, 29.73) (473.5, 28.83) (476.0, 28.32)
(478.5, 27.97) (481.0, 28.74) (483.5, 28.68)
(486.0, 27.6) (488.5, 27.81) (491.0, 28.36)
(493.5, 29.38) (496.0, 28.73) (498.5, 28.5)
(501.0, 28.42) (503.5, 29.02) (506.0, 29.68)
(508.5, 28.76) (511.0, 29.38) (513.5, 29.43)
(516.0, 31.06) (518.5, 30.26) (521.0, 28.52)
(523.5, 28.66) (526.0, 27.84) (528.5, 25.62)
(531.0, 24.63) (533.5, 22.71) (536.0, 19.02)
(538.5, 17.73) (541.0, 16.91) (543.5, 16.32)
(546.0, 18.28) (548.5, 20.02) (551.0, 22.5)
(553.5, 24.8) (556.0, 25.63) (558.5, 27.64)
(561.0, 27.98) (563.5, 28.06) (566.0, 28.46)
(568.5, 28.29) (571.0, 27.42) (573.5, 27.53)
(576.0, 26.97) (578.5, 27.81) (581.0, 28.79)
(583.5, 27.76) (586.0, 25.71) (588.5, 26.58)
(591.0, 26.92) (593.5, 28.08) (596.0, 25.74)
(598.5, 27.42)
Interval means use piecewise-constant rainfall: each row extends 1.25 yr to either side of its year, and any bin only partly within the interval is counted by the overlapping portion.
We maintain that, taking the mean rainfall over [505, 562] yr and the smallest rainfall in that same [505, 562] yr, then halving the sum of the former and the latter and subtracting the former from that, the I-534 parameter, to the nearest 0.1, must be -4.3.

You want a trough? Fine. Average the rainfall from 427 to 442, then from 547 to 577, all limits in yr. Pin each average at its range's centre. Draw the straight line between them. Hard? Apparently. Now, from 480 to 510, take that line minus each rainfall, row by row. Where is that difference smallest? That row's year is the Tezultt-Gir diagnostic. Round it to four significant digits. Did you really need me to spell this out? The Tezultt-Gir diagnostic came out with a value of 506.0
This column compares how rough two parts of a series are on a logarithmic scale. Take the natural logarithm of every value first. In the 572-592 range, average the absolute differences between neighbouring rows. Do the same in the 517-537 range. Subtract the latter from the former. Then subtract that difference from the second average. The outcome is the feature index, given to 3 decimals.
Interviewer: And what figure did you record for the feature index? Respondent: 0.100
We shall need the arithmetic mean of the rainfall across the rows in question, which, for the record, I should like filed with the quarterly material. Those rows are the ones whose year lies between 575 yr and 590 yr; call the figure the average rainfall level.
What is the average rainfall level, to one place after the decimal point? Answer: 27.3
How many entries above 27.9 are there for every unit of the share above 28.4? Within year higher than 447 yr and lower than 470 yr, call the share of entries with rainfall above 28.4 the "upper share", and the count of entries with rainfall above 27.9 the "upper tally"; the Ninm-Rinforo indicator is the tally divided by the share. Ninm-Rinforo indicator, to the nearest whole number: 9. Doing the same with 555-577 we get 36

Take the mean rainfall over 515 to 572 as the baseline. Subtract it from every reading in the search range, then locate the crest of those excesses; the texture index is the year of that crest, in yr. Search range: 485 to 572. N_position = 516.0 yr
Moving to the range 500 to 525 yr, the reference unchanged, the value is 516.0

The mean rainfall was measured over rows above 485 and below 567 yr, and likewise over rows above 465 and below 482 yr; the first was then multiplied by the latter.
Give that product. 751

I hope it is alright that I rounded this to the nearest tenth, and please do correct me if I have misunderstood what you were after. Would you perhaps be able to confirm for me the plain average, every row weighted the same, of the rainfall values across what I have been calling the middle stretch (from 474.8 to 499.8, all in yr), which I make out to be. 28.4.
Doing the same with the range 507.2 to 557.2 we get 24.4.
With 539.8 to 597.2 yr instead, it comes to 25.4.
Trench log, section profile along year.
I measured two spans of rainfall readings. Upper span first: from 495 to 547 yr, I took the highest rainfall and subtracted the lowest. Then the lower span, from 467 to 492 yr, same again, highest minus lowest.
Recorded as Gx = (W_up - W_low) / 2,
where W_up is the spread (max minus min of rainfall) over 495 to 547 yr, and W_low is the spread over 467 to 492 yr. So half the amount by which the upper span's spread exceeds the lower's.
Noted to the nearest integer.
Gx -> 6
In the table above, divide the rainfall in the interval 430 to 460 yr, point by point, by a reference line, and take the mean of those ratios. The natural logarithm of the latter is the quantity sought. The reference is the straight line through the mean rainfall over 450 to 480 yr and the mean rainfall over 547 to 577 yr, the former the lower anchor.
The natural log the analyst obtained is -0.04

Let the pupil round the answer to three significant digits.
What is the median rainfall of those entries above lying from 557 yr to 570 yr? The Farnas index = 28.1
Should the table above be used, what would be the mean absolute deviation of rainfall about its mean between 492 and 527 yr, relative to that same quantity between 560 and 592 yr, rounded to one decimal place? 1.0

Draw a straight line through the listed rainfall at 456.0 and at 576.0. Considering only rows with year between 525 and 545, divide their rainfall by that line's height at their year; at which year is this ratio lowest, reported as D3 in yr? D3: 543.5 yr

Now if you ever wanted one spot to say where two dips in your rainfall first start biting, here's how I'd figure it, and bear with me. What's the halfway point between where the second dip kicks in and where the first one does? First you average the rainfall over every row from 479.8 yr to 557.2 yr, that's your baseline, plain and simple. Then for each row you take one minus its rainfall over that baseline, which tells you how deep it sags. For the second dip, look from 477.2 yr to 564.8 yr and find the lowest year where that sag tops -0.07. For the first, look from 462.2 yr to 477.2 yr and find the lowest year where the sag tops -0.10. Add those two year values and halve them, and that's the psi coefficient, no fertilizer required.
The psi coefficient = 481.0 yr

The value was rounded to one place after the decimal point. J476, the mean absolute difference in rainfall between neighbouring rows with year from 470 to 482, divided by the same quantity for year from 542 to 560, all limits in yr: 0.3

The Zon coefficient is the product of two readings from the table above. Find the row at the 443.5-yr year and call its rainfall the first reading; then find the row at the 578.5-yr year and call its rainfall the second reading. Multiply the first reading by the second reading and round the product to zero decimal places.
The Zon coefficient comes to 779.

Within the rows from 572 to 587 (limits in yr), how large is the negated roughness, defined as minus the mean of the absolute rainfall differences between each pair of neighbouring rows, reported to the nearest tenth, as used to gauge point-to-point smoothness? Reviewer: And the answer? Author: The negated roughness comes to -1.1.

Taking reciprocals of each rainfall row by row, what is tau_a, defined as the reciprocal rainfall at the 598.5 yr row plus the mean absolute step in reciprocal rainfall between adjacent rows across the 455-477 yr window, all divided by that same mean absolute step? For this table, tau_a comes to 44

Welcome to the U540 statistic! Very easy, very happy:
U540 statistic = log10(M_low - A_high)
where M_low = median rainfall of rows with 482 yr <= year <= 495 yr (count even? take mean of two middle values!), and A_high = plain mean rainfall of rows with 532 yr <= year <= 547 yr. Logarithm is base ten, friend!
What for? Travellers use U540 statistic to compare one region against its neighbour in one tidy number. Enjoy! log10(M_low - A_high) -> 1.0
